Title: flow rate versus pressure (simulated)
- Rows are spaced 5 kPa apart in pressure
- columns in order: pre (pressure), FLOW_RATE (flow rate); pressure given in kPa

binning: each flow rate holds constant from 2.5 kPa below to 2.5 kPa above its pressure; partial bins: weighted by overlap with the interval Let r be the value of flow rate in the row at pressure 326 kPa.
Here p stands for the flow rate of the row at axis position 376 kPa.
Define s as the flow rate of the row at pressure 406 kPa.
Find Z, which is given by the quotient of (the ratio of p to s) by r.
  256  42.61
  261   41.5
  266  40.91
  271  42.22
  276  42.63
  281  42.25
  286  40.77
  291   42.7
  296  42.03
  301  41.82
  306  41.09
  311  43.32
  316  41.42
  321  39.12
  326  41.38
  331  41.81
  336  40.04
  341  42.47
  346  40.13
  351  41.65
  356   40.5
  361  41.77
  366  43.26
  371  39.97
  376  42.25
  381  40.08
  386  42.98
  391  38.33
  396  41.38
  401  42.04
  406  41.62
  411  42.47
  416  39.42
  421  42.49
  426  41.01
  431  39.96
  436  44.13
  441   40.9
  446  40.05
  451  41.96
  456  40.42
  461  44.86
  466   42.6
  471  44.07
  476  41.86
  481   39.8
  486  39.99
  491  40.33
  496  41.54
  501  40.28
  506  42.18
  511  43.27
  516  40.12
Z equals 0.0245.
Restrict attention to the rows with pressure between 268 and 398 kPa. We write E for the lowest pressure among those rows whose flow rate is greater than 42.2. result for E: 271 kPa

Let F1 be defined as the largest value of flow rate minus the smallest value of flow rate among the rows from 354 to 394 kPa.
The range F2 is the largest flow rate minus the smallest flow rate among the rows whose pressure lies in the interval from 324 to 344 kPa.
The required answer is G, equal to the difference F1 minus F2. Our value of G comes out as 2.5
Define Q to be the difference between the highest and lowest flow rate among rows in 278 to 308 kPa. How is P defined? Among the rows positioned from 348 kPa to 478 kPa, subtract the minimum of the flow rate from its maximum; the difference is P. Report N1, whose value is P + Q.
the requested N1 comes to 8.5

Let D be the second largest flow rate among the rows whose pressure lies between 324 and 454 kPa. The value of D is 43.26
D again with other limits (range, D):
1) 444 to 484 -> 44.07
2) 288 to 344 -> 42.7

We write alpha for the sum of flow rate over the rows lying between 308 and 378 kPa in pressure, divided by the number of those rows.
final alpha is 41.4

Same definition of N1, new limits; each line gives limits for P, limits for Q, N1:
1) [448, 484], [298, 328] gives 9.3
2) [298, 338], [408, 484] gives 9.6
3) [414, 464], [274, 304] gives 7.4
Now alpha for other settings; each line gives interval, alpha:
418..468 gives 41.8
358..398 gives 41.3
